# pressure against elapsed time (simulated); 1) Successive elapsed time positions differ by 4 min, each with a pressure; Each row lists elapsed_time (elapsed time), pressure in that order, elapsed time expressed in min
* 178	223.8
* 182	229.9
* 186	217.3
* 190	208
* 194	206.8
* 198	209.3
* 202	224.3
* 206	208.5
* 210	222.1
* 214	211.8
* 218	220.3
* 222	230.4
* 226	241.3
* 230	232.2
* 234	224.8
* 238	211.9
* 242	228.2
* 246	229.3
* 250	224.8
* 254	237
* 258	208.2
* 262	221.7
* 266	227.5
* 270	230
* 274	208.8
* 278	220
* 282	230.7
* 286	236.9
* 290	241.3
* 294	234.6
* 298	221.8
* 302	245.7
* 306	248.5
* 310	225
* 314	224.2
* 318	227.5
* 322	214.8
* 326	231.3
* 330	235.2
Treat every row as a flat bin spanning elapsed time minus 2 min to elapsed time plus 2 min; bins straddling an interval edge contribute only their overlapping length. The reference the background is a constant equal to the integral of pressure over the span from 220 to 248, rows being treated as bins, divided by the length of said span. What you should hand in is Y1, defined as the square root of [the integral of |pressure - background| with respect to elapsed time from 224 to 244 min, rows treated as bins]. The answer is 12.1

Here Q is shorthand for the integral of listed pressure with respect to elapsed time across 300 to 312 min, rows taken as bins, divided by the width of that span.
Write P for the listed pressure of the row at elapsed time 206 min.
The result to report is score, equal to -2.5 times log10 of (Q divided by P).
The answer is -0.15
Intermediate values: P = 208.5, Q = 240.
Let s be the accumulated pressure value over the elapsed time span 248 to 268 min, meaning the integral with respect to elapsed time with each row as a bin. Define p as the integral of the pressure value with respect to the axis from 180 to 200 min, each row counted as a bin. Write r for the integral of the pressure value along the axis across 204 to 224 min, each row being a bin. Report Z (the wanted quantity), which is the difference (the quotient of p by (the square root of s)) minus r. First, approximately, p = 4285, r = 4372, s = 4477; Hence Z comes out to -4308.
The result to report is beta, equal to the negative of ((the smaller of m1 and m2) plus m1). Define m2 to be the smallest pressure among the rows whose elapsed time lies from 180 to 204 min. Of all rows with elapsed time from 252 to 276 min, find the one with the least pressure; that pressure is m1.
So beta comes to -415.0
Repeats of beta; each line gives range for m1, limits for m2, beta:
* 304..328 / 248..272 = -423.0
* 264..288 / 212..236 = -417.6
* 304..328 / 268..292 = -423.6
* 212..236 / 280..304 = -423.6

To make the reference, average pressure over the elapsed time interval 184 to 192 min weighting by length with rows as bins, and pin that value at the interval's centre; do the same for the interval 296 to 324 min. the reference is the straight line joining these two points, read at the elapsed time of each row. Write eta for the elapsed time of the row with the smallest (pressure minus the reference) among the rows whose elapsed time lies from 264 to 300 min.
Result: 274 min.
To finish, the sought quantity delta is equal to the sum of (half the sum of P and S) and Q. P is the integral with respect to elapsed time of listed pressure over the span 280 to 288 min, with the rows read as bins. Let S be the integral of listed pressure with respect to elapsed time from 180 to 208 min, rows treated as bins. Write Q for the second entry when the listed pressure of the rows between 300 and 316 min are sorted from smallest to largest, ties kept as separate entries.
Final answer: 4168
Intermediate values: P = 1870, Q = 225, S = 6016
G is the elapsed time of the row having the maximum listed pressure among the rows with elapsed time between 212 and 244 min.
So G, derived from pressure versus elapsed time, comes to 226 min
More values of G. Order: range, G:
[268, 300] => 290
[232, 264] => 254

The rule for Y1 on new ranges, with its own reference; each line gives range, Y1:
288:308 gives 15.9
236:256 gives 10.9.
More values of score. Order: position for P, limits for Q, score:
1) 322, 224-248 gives -0.06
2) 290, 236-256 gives 0.07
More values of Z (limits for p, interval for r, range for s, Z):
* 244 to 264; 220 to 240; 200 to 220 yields -4494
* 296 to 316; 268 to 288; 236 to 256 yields -4436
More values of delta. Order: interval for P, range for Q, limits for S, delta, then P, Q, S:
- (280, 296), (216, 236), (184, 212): 5104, 3774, 224.8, 5985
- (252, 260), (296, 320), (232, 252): 3353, 1781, 224.2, 4476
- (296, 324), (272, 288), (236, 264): 6557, 6430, 220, 6244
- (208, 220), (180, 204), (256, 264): 2376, 2617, 208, 1720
